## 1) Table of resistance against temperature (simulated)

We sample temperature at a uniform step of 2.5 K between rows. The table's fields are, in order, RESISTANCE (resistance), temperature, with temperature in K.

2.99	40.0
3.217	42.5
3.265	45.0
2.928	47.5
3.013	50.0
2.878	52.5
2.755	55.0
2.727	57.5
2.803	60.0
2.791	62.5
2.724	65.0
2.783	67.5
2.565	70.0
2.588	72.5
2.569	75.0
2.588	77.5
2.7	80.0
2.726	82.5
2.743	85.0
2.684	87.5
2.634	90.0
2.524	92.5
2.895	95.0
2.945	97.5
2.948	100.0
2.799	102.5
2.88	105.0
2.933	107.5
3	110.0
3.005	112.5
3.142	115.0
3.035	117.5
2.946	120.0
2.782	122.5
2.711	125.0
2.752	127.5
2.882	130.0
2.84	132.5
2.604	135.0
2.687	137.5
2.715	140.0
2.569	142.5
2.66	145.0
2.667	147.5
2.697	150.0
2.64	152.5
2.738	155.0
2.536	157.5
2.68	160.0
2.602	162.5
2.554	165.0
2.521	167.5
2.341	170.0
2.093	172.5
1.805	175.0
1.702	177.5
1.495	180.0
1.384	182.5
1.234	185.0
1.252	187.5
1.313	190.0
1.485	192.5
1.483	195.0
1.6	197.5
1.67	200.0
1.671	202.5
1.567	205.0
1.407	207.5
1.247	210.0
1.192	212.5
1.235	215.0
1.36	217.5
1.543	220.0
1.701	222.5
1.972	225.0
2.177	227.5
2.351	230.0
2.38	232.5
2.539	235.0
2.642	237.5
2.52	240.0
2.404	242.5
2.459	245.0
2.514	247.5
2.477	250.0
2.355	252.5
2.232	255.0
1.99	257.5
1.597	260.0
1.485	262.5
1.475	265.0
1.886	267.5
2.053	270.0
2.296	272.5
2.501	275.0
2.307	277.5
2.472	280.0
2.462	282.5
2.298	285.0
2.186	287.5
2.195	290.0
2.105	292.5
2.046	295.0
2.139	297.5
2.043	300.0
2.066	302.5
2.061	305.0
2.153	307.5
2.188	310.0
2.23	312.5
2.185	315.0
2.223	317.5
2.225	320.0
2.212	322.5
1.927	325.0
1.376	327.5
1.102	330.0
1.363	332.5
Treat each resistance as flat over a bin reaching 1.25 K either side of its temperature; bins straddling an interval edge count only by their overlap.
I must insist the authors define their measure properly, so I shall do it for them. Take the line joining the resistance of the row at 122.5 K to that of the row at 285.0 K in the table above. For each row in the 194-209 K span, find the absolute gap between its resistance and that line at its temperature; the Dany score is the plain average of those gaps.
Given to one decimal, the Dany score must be 1.0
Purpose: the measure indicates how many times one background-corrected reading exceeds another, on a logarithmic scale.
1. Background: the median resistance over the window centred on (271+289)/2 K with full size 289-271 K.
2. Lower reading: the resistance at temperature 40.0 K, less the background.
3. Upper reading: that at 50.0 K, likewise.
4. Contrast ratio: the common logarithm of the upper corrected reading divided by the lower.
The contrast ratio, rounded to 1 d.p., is 0.0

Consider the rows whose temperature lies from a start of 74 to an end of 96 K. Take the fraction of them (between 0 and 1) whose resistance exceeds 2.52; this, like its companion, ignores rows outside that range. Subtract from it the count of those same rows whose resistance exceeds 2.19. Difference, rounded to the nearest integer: -8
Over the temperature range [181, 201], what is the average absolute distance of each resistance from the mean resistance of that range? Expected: 0.13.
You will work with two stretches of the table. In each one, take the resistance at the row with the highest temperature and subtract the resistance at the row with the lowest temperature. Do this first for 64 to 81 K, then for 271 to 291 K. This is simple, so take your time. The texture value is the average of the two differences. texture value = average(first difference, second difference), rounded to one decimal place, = -0.1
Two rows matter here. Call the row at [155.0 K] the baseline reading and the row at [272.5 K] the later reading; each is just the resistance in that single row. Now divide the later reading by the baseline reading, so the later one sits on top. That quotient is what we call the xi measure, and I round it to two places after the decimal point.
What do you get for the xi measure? 0.84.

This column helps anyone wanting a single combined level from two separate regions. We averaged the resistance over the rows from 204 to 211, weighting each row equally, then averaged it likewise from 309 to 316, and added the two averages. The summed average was 3.6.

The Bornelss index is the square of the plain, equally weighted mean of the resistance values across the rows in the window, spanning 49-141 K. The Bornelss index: 7.8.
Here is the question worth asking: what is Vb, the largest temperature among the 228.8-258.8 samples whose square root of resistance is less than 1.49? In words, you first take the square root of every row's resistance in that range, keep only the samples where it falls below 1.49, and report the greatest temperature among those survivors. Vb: 257.5 K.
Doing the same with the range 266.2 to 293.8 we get 292.5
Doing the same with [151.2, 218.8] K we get 217.5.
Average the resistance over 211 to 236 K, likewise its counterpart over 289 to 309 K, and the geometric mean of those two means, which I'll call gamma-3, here 2.0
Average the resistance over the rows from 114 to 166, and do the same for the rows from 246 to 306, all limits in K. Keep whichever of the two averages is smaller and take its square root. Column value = 1.46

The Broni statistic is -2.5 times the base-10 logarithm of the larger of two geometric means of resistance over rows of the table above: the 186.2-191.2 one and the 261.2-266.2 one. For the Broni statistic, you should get -0.43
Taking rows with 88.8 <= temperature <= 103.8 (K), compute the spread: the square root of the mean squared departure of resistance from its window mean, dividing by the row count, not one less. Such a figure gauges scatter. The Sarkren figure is 0.161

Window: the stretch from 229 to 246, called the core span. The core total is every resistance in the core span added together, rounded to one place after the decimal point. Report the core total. 17.3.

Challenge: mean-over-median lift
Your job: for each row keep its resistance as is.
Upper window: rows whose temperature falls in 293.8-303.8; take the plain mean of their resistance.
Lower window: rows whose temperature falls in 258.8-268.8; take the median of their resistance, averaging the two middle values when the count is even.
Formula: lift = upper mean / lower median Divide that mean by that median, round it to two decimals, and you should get 1.35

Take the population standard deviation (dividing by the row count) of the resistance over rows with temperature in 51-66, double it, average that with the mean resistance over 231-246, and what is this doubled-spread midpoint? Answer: 1.30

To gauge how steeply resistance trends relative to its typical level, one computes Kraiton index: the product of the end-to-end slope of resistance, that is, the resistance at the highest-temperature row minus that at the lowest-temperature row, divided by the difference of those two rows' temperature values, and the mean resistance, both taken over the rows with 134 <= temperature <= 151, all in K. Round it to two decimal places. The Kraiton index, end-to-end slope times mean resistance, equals 0.02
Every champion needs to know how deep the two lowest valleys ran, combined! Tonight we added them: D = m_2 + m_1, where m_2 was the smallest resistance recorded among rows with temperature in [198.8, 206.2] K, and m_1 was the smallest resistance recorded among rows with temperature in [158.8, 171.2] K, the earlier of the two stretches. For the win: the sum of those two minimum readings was 3.9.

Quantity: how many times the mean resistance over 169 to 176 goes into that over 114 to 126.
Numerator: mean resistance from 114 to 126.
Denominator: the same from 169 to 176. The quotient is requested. 1.4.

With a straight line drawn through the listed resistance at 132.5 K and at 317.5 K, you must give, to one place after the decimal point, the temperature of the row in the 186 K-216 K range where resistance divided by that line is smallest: 212.5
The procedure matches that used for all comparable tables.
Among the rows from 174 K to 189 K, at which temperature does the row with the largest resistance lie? 175.0 K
